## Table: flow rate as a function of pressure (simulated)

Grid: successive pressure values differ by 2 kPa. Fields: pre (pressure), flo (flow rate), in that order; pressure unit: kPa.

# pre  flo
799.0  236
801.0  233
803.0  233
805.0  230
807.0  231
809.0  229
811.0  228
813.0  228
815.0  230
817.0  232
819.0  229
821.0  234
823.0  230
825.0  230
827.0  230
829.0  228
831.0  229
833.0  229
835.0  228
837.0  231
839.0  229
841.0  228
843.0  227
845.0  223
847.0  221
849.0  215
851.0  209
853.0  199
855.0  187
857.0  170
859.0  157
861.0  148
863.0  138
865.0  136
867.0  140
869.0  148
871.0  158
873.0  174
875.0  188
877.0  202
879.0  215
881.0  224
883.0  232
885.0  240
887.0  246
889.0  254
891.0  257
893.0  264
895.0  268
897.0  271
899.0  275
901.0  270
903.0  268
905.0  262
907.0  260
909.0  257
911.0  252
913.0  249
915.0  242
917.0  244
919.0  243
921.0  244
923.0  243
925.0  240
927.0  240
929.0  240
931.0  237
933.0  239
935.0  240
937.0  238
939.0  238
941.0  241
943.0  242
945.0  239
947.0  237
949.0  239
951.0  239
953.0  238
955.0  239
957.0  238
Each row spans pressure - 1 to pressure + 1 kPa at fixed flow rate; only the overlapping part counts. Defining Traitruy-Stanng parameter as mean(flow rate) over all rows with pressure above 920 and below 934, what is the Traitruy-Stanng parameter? 240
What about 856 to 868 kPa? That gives 148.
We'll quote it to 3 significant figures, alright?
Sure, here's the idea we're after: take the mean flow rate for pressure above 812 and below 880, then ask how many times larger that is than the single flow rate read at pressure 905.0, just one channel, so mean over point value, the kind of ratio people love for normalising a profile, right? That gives 0.775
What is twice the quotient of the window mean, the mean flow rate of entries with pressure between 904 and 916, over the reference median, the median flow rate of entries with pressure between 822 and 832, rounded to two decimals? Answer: 2.21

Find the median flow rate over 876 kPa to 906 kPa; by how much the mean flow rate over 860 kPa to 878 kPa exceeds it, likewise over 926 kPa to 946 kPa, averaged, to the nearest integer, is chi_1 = -58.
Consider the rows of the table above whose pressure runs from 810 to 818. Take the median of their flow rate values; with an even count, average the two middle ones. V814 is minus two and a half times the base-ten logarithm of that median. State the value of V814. -5.90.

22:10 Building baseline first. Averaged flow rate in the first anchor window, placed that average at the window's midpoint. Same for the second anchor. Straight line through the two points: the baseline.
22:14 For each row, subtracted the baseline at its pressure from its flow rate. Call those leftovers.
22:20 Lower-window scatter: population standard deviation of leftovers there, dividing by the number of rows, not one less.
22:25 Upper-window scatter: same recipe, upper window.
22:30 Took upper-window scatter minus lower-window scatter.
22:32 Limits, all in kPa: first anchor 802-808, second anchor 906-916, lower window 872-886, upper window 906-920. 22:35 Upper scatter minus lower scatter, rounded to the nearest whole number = -14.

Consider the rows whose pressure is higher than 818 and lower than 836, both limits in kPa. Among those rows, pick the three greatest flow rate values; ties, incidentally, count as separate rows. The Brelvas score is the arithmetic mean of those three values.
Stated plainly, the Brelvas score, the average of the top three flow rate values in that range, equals 231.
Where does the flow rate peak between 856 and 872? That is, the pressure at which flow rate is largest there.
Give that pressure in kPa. 857.0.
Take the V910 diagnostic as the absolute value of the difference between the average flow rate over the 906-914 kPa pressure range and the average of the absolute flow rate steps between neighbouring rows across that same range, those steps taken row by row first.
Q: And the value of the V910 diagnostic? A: 251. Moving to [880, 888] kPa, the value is 228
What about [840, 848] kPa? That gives 222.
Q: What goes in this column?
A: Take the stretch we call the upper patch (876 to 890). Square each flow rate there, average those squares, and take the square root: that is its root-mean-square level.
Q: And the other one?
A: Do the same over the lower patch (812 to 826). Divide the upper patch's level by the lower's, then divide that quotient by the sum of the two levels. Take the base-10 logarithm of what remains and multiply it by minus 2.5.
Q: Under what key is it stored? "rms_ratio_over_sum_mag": 6.66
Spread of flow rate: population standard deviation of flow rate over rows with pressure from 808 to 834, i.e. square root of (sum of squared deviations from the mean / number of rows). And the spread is 2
